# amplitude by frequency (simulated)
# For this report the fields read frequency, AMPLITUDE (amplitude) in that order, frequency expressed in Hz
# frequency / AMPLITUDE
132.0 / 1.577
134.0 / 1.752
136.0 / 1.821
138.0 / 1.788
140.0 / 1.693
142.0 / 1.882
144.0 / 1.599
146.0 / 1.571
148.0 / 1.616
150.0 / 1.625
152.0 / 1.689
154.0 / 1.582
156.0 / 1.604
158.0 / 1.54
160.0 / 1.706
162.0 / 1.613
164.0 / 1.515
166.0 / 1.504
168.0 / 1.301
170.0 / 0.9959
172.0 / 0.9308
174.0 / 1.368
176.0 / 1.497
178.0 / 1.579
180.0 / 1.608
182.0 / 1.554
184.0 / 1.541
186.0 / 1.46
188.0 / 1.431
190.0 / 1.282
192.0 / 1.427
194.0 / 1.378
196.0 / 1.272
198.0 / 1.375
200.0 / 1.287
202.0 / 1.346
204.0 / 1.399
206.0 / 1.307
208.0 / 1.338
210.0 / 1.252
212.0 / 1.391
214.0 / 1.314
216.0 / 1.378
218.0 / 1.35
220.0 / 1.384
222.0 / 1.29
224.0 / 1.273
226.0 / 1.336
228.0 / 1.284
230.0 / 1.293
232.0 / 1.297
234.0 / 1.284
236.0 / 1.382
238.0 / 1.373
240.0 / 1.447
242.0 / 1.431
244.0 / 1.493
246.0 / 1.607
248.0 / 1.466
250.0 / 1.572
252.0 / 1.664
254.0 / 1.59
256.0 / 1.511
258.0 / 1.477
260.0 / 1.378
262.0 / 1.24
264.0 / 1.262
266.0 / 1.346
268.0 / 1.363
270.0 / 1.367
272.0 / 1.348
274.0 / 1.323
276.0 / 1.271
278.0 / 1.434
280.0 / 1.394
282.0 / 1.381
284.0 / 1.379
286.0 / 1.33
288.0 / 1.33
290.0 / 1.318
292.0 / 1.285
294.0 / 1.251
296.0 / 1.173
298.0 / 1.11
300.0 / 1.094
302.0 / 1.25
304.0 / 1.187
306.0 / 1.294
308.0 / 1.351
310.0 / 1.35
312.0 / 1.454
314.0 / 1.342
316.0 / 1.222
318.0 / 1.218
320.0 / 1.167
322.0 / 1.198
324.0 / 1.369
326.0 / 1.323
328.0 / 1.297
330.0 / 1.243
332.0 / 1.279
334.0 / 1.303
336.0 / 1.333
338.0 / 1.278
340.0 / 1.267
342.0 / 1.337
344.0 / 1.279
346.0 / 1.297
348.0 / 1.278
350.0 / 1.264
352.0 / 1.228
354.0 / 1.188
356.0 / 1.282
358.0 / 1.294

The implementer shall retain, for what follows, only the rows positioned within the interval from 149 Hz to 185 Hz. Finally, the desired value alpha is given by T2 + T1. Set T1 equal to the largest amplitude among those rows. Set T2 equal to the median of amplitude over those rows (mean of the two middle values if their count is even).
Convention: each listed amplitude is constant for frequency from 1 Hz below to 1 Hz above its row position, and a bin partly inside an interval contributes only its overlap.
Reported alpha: 3.25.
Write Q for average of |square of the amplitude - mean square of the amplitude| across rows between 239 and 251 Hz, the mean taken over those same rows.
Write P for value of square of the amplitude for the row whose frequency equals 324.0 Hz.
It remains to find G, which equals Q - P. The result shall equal -1.70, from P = 1.87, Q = 0.176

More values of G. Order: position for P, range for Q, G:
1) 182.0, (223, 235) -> -2.38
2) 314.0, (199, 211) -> -1.70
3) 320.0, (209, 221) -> -1.25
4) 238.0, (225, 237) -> -1.80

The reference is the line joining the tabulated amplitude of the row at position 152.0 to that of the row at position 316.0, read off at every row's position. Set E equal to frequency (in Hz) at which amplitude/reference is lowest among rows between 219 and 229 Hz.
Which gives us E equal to 224.0 Hz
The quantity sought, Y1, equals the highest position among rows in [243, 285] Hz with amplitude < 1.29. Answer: 276.0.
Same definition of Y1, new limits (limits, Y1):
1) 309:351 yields 350.0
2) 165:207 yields 200.0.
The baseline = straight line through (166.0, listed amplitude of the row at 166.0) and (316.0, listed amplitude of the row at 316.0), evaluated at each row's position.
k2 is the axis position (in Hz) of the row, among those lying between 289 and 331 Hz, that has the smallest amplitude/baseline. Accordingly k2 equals 300.0 Hz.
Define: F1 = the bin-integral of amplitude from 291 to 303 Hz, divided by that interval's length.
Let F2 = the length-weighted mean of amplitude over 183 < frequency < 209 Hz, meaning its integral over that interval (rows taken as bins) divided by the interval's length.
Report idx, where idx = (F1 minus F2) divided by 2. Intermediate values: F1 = 1.19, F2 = 1.37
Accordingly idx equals -0.09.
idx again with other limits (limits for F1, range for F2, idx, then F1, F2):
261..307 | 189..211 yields -0.02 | 1.29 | 1.33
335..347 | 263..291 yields -0.02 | 1.30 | 1.35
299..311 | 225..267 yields -0.08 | 1.25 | 1.42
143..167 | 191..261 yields 0.10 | 1.60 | 1.39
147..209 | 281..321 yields 0.08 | 1.44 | 1.27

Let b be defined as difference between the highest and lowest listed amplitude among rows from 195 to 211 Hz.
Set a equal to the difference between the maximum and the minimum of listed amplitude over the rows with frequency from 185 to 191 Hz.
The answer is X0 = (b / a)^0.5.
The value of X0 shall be 0.9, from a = 0.178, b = 0.15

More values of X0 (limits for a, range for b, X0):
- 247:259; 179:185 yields 0.6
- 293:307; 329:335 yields 0.5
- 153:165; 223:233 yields 0.6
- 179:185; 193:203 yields 1.3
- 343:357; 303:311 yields 1.2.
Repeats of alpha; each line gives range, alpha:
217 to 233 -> 2.68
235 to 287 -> 3.05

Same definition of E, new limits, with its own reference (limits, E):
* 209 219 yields 210.0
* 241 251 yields 242.0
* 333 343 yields 340.0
